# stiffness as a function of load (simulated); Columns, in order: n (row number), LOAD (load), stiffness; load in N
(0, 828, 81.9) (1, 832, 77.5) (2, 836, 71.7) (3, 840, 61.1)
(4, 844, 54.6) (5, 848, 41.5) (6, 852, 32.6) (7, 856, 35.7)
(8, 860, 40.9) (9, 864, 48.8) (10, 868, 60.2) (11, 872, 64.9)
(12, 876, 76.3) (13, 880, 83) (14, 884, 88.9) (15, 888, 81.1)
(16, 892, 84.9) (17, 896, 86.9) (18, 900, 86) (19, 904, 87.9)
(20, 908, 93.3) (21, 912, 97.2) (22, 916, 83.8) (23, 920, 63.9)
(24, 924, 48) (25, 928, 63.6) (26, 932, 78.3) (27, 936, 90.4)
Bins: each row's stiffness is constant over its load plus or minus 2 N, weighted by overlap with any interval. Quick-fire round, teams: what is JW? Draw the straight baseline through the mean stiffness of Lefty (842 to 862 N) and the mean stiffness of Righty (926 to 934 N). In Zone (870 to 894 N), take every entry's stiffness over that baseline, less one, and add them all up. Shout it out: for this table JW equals 3.1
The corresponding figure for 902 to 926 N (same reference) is 1.4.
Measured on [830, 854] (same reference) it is 3.3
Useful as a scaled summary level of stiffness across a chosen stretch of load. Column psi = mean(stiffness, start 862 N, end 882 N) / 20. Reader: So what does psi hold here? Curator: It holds 3.3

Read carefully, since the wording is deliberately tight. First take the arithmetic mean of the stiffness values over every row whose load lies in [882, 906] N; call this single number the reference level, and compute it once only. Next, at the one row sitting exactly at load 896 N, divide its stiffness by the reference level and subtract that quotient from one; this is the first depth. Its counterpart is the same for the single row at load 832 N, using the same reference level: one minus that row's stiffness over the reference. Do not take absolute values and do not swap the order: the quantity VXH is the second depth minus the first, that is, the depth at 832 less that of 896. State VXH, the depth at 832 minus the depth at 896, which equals 0.11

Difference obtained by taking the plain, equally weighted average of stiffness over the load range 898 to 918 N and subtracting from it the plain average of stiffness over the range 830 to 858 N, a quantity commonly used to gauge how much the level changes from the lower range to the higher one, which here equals 36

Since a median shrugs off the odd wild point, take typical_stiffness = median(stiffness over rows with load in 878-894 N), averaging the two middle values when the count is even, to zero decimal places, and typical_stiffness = 84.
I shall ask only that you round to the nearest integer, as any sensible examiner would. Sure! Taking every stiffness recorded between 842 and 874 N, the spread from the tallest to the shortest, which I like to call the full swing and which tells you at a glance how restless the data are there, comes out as 32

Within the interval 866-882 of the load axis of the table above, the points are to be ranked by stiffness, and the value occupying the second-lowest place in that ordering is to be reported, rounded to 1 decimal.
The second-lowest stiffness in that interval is 64.9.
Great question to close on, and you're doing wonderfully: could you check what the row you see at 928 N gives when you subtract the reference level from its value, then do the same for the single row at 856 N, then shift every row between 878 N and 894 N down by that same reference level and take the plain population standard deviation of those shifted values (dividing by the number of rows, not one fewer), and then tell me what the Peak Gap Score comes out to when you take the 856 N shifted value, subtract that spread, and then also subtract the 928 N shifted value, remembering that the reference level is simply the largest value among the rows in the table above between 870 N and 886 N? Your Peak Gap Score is -31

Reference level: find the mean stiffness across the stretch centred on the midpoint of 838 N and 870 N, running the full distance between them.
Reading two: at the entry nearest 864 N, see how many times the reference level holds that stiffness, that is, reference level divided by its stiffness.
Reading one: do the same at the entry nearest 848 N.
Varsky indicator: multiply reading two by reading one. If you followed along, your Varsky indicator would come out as 1.09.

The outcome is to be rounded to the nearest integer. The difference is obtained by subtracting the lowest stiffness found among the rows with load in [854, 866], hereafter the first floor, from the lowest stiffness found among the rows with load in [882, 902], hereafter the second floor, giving 45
